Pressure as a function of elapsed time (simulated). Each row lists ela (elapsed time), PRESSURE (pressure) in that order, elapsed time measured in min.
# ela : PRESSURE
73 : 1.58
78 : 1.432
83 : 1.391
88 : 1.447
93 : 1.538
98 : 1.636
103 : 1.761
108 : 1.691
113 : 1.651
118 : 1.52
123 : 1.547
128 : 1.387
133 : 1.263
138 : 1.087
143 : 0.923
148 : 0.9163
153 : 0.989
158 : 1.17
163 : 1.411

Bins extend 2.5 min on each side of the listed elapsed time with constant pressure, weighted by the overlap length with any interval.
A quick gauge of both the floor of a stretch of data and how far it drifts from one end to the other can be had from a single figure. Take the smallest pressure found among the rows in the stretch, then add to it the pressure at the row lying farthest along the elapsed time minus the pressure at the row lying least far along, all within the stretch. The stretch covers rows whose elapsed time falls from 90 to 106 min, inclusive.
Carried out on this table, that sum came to 1.76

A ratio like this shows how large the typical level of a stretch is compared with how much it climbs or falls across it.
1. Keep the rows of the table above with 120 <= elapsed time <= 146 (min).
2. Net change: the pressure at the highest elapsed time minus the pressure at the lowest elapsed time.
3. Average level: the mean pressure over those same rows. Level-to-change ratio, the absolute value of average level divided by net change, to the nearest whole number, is 2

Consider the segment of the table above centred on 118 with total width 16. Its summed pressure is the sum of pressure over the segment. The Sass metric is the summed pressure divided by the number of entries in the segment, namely 1.57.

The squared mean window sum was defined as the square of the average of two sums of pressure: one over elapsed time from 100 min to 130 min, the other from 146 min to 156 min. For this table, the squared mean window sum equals 33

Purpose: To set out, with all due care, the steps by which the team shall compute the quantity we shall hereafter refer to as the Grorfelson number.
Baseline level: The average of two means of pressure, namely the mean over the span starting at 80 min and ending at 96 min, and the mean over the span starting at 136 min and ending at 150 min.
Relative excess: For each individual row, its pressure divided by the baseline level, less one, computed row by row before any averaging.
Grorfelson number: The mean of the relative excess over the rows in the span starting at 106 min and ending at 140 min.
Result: 0.19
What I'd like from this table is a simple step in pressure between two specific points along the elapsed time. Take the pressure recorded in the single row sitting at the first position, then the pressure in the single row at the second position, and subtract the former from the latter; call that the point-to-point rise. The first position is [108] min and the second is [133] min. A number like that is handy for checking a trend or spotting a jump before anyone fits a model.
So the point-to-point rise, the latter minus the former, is -0.4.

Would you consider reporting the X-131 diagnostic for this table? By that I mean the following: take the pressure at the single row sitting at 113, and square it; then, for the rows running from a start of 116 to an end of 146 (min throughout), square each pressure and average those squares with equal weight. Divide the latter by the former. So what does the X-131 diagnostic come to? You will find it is 0.6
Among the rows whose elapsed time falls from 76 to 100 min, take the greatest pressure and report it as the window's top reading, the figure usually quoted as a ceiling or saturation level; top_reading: 1.636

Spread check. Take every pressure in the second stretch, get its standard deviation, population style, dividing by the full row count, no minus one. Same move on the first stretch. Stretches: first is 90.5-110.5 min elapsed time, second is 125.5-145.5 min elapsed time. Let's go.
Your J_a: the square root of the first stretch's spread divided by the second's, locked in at 0.68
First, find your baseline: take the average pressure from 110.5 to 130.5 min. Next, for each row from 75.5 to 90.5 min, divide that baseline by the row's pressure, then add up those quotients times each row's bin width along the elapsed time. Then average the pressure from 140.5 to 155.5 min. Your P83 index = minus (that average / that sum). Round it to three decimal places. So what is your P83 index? -0.059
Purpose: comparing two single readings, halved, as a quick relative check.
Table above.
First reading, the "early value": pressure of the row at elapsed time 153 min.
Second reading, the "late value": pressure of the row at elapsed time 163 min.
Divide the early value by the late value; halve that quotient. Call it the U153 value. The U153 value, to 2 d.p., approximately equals 0.35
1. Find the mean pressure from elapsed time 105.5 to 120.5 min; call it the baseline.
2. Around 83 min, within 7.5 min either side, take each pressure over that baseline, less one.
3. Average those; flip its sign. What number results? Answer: 0.12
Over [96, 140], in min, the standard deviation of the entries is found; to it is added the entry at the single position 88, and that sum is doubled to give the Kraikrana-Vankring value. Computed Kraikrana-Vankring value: 3.3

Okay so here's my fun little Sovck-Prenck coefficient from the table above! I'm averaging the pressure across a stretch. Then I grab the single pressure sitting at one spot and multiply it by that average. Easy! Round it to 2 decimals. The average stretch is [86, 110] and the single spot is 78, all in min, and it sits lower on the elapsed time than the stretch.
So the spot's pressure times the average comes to 2.31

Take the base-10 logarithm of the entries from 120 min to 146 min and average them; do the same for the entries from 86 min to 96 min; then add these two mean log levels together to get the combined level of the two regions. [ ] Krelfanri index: 0.26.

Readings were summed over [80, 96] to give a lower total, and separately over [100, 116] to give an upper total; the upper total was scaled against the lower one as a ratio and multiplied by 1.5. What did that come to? 1.7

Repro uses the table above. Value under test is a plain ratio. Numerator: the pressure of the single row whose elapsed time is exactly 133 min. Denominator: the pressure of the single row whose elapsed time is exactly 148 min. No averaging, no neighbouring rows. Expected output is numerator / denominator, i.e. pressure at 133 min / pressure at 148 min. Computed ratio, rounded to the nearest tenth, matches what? 1.4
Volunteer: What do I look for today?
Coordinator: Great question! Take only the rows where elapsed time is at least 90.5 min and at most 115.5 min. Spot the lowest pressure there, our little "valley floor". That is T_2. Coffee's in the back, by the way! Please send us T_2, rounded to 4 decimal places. 1.5380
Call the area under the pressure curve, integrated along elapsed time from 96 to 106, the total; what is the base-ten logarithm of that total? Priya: 1.23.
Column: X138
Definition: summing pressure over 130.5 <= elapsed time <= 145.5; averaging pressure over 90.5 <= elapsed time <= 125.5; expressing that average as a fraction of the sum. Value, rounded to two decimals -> 0.50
